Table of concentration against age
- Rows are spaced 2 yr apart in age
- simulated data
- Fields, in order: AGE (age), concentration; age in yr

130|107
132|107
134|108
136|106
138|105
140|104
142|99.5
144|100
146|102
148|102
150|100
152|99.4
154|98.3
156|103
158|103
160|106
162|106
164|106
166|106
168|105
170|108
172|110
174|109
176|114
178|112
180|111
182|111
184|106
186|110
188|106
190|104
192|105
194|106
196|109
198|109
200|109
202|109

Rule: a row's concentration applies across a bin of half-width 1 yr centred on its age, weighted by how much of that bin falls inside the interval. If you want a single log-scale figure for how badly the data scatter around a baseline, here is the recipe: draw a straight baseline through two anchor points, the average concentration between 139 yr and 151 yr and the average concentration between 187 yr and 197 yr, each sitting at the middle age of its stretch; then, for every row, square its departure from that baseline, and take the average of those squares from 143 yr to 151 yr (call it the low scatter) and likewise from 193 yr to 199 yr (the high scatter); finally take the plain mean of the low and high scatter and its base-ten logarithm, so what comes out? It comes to 0.43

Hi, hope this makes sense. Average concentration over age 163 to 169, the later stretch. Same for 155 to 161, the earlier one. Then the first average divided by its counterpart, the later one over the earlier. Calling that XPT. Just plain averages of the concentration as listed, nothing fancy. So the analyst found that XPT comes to 1.02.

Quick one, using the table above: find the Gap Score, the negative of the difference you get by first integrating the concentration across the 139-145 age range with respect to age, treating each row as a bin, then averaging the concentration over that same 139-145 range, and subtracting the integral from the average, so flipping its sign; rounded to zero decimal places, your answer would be 506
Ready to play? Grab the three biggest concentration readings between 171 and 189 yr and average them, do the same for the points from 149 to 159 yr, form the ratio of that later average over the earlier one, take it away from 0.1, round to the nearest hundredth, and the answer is -1.00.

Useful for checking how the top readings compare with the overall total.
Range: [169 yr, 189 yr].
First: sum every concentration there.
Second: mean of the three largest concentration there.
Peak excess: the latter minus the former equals -985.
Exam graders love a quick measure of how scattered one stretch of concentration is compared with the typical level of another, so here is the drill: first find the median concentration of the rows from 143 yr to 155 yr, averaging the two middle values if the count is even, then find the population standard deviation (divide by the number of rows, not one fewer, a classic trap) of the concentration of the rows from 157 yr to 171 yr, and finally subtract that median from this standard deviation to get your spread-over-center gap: -99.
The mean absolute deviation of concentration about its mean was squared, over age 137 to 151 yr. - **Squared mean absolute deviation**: 3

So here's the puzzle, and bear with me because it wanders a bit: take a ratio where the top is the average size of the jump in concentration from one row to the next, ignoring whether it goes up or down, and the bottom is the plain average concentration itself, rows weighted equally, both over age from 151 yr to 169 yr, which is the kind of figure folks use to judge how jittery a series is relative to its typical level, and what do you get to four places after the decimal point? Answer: 0.0118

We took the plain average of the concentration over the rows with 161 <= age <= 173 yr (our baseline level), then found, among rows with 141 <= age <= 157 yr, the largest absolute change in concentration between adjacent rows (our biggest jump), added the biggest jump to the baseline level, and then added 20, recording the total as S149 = 132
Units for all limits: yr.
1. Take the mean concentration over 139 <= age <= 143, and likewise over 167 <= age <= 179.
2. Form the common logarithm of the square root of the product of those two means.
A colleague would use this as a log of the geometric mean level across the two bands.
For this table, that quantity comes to 2.02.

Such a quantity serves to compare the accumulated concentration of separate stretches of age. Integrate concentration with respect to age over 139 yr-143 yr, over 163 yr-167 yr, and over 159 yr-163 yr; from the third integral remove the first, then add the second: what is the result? 441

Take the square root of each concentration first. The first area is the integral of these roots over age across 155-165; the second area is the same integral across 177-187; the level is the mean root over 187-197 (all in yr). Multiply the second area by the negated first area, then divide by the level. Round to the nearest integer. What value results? -1043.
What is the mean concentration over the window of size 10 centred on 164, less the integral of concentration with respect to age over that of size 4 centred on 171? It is -330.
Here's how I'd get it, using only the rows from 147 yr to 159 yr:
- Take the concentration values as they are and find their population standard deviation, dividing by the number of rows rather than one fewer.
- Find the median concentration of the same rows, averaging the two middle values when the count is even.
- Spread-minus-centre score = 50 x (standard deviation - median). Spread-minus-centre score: -4959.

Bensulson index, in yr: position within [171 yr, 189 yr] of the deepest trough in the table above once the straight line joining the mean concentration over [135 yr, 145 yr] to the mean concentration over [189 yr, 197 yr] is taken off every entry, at 188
